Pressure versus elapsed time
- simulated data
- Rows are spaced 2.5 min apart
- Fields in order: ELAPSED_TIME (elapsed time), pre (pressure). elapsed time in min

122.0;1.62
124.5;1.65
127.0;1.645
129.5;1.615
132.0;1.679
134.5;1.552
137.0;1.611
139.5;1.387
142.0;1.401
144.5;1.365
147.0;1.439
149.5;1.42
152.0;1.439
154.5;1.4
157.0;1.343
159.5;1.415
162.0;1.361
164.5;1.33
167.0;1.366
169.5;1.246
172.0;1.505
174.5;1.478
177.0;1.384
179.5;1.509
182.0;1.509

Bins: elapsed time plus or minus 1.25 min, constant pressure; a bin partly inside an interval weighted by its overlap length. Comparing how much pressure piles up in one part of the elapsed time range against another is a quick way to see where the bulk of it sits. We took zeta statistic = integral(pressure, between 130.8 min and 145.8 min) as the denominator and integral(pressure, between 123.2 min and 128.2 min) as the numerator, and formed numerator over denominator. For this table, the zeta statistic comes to 0.37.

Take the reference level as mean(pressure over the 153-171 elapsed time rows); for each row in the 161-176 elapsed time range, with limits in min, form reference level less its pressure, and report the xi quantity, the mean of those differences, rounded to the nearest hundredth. -0.03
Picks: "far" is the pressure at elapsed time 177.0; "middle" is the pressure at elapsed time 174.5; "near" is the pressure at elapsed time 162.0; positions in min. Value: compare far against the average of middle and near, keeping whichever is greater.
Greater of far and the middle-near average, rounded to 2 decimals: 1.42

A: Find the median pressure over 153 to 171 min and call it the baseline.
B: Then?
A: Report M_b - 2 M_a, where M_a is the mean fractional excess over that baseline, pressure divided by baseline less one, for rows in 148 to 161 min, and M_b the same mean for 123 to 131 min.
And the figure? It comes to 0.14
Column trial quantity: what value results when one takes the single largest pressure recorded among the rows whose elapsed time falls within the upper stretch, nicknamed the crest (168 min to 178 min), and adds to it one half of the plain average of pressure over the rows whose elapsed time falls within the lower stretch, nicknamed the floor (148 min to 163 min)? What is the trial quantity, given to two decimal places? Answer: 2.20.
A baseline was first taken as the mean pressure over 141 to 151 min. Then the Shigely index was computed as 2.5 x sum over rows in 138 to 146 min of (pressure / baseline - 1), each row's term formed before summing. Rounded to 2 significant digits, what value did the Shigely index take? -0.12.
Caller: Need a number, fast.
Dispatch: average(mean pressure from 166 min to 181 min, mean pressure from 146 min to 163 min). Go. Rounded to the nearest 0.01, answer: 1.41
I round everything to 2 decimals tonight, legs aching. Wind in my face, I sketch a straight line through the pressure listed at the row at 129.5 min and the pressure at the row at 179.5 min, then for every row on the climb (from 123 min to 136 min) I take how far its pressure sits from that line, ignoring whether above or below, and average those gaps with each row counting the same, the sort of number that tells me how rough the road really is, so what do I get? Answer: 0.03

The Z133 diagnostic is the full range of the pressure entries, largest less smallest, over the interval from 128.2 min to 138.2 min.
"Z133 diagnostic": 0.13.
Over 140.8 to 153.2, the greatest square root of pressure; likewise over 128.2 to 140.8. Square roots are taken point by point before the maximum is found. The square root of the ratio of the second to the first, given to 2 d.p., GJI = 1.04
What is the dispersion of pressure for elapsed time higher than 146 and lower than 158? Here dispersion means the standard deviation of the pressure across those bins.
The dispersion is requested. 0.04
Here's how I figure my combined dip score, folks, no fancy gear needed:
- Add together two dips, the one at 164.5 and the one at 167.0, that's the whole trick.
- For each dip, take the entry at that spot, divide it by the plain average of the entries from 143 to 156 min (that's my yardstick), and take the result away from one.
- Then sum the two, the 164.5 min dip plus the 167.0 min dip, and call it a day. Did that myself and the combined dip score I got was 0.09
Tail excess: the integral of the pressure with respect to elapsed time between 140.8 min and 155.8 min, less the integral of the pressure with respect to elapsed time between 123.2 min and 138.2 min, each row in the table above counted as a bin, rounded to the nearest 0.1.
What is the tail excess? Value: -3.2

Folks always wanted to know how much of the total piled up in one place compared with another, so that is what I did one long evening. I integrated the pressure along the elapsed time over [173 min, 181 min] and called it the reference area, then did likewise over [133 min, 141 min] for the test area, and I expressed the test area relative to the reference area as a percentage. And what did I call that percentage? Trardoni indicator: 104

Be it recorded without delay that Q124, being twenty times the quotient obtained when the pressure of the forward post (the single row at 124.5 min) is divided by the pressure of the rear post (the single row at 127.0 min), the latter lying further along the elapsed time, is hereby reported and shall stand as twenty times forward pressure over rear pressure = 20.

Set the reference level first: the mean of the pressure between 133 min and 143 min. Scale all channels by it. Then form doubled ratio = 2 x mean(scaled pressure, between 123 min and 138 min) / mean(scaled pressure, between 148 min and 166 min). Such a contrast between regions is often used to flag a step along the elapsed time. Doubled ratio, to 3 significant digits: 2.34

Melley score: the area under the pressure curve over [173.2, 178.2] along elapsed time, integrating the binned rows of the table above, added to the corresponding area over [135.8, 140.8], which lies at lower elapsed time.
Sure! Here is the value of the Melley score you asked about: 14.6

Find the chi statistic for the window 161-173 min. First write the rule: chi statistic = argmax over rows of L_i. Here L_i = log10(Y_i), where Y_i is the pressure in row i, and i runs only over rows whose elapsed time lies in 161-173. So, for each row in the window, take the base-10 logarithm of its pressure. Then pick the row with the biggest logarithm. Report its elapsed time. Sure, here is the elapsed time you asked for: 172.0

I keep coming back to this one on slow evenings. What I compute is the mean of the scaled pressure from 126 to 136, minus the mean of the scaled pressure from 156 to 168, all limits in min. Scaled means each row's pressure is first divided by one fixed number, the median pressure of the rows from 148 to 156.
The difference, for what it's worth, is 0.18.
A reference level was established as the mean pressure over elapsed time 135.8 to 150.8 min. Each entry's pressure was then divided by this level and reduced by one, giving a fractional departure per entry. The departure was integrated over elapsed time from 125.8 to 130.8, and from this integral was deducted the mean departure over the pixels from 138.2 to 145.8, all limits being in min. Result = 0.71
